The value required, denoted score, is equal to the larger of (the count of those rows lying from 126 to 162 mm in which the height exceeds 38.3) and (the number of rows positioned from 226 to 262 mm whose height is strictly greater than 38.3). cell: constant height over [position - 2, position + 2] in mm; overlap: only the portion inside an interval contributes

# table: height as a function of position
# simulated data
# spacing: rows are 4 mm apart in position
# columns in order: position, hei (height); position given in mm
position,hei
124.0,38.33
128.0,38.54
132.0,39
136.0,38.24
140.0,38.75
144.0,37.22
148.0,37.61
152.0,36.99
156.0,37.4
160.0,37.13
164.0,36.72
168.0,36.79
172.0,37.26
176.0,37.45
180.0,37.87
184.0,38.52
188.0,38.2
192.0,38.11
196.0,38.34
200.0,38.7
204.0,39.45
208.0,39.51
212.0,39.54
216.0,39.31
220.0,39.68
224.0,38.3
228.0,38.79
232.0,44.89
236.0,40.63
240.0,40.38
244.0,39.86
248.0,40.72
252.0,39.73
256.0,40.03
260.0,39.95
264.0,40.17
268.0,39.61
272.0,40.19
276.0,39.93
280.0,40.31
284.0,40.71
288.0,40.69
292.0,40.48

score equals 9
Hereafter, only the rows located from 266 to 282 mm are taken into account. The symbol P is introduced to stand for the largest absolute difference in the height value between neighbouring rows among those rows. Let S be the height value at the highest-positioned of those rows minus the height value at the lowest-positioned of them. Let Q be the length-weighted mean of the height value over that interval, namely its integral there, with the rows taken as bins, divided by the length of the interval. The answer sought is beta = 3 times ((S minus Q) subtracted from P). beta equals 120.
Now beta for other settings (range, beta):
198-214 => 118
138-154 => 123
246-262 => 126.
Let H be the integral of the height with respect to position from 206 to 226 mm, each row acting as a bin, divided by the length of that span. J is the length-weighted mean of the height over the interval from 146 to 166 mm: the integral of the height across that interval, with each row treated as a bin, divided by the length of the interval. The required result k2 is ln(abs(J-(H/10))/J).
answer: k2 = -0.112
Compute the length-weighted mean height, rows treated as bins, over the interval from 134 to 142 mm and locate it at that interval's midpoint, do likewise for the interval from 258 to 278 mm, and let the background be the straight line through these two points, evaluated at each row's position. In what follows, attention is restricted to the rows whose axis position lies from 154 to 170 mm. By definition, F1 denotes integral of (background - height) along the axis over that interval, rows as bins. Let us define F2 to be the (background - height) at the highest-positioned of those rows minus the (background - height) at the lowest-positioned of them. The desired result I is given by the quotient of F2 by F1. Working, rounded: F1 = 28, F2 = 0.7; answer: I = 0.027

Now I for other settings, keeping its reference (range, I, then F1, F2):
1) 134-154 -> 0.089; 16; 1.4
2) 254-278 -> -0.417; -1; 0.3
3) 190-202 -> -0.054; 9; -0.5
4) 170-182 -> -0.031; 17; -0.5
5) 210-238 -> 0.042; -19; -0.8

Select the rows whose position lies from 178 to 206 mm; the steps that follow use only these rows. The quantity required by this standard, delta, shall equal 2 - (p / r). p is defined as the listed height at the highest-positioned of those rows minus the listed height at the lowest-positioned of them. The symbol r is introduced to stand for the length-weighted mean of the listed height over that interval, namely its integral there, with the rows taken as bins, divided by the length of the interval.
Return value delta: 1.96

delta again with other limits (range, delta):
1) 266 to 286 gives 1.97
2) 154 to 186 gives 1.97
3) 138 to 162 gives 2.04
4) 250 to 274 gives 1.99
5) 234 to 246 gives 2.02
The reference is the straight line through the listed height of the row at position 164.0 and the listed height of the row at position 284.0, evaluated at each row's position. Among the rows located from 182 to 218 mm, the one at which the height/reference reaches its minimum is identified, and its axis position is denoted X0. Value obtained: 192.0 mm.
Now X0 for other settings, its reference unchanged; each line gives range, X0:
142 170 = 168.0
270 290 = 276.0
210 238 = 224.0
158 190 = 168.0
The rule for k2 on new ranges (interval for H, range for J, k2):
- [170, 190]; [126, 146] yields -0.104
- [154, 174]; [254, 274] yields -0.097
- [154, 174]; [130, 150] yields -0.102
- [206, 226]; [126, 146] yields -0.108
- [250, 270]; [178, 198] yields -0.110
